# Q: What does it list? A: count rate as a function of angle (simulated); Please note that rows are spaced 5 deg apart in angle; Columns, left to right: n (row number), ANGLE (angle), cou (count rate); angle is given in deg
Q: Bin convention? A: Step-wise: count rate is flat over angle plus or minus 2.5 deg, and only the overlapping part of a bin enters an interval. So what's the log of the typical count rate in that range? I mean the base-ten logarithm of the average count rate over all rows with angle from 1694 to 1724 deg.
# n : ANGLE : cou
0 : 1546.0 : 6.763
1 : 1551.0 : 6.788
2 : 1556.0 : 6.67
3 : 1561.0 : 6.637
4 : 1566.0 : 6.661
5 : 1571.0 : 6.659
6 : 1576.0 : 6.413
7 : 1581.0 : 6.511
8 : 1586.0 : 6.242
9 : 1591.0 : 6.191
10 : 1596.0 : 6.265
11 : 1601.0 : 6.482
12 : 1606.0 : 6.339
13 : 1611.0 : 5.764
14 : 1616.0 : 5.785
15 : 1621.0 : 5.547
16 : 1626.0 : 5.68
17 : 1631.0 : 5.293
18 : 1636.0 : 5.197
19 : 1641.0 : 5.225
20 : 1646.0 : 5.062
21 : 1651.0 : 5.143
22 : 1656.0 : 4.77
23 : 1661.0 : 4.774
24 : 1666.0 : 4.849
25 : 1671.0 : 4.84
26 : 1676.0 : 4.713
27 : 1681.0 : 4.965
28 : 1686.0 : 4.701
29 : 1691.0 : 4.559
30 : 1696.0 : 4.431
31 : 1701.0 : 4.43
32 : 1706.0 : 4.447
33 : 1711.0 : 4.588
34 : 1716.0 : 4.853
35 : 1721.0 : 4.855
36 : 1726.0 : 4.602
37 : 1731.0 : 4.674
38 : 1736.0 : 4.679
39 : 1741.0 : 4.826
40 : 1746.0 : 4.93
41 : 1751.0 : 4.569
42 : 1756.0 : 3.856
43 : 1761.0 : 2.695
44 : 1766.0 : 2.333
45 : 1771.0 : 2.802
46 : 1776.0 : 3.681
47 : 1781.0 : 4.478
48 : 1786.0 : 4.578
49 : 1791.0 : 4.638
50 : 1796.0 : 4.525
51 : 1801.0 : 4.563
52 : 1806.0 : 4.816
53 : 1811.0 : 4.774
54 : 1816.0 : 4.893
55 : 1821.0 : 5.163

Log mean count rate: 0.663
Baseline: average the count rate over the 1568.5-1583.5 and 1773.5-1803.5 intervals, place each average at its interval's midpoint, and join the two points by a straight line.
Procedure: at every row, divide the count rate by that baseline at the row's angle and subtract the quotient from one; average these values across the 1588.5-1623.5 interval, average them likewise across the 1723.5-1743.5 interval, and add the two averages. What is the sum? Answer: 0.08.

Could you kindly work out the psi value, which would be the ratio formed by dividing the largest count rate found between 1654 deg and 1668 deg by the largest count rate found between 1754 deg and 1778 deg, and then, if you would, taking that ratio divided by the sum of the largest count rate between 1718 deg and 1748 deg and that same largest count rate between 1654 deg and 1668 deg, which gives 0.129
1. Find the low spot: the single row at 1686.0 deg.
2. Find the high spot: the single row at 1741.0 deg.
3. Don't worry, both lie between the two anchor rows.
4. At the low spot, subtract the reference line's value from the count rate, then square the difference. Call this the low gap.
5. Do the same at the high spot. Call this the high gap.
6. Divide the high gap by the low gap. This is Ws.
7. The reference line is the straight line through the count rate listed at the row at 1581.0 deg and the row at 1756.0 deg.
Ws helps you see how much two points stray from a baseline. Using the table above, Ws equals 12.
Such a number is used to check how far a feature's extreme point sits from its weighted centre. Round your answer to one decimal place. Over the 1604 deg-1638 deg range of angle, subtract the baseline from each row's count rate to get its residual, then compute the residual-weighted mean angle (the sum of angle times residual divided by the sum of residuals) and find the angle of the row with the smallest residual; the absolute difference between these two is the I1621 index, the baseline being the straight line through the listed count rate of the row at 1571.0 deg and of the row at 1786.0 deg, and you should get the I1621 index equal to 10.7 deg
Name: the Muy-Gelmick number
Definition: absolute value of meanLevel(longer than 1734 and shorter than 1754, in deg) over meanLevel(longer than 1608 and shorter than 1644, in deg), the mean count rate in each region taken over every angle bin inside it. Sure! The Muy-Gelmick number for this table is 0.86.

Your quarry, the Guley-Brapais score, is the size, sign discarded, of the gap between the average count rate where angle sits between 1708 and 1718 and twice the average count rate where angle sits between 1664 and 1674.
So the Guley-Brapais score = 5.0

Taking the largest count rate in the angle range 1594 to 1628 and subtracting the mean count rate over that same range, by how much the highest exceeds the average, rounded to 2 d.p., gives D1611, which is 0.50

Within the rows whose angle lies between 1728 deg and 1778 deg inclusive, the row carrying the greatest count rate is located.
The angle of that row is 1746.0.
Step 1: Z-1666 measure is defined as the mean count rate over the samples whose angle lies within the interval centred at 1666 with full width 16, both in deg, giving 4.82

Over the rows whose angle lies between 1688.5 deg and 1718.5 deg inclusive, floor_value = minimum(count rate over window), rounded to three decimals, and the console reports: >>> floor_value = 4.430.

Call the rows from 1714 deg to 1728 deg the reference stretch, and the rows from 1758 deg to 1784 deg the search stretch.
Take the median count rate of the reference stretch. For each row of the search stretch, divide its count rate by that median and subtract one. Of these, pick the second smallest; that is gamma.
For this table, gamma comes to -0.44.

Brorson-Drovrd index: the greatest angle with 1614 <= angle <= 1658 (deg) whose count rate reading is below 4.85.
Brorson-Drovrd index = 1656.0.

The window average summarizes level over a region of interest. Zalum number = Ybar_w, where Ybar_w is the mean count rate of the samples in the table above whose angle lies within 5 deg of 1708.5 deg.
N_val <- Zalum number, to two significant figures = 4.5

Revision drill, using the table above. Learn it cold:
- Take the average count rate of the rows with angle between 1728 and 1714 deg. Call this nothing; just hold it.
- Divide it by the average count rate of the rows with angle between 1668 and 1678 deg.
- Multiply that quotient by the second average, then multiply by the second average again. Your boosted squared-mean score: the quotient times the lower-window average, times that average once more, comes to 23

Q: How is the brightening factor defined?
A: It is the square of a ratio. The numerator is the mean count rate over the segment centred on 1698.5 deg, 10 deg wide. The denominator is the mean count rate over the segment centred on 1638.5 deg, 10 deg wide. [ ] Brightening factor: 0.72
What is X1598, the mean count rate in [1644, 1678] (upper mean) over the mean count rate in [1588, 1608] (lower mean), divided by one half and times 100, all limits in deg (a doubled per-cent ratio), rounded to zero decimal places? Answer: 154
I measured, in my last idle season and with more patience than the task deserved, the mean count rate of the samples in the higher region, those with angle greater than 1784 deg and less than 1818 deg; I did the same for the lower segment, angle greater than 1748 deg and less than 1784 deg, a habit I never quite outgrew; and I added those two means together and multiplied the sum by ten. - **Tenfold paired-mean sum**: 82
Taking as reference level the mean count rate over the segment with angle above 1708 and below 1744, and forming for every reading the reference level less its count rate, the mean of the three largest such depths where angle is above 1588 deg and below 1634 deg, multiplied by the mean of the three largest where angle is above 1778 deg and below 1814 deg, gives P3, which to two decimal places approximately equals -0.16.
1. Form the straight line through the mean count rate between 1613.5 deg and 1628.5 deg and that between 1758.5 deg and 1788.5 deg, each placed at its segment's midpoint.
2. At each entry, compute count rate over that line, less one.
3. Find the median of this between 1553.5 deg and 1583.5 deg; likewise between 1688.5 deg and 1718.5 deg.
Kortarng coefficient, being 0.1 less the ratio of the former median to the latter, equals 5.0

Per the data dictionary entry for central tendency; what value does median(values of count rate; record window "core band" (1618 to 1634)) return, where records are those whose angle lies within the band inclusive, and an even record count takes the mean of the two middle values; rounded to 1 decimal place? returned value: 5.5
